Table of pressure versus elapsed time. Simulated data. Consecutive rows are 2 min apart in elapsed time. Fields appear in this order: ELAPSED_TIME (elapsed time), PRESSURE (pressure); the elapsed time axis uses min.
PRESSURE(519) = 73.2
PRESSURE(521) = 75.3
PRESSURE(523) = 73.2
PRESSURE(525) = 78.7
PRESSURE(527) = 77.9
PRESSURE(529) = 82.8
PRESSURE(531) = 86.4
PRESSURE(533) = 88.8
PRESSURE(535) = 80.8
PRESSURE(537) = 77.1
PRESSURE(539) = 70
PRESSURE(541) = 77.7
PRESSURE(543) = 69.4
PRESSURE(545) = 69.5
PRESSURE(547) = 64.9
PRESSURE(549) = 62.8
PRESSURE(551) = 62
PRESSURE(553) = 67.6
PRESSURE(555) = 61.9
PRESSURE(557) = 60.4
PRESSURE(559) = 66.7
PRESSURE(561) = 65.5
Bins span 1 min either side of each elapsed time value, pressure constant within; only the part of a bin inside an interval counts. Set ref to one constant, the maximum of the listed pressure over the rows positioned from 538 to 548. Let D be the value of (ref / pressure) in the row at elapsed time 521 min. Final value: 1.03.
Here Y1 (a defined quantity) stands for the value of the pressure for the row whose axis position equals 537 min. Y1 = 77.1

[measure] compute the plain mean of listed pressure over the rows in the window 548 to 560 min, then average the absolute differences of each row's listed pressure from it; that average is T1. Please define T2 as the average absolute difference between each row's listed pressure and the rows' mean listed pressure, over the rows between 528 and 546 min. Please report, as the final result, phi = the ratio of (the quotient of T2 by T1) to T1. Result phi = 1.03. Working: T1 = 2.4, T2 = 5.9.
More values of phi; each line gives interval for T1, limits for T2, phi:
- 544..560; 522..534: 0.64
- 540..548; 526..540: 0.35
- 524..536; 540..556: 0.35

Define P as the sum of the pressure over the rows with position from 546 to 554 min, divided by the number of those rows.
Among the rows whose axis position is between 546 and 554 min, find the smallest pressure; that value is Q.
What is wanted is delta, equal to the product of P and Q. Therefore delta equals 3988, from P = 64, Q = 62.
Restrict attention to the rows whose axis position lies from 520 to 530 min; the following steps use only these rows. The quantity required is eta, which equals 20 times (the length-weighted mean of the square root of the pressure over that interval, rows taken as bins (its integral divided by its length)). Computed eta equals 176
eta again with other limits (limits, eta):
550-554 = 161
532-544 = 176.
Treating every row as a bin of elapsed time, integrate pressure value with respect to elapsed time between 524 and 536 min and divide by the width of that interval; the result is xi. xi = 83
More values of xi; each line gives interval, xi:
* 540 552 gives 68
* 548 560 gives 64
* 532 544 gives 77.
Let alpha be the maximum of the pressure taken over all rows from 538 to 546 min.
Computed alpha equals 77.7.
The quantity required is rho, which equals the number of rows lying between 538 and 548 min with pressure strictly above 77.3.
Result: 1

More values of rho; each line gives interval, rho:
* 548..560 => 0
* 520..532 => 4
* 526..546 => 6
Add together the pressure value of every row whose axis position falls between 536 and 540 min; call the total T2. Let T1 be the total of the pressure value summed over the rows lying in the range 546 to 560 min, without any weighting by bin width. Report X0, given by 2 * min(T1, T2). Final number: 294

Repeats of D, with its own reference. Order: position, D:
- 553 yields 1.15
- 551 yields 1.25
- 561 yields 1.19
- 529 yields 0.94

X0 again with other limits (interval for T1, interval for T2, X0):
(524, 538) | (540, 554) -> 948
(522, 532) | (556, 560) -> 254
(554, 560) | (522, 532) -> 378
